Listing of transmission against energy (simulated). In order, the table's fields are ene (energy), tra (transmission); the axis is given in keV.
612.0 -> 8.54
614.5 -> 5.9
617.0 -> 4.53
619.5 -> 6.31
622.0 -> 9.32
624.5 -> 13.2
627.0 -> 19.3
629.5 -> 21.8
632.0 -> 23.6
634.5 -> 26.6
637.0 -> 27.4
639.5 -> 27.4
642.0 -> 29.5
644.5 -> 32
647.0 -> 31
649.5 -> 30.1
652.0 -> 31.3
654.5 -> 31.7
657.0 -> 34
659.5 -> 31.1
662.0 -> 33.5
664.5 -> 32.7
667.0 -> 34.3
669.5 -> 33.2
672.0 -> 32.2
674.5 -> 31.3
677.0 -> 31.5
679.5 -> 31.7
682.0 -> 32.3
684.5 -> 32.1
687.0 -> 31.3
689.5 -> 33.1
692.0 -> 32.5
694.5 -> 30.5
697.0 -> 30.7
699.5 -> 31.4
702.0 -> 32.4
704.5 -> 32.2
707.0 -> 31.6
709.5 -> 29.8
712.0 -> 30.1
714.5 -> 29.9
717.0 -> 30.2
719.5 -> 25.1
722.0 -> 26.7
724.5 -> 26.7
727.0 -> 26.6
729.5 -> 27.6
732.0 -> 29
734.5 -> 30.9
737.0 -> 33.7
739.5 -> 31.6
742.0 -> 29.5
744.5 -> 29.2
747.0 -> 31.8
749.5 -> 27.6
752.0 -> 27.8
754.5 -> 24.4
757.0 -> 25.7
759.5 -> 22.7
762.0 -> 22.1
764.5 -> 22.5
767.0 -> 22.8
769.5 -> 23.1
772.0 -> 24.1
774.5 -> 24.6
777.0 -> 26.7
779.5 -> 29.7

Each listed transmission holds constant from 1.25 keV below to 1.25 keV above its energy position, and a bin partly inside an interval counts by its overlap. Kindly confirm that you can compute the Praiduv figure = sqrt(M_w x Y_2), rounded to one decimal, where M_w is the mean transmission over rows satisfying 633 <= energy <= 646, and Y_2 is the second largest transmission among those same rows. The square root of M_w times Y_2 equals 29.0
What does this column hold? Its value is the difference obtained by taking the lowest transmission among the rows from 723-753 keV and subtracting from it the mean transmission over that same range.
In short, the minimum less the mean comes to -2.7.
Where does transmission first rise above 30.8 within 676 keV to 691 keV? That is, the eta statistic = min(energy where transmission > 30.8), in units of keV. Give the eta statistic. 677.0 keV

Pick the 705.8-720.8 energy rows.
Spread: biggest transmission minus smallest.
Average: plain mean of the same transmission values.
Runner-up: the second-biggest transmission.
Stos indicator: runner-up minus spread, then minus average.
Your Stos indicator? -6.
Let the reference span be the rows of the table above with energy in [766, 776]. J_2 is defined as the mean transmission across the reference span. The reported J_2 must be 24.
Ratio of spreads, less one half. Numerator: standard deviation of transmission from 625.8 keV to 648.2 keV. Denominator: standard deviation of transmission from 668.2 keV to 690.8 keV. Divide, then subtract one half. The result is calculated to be 5.4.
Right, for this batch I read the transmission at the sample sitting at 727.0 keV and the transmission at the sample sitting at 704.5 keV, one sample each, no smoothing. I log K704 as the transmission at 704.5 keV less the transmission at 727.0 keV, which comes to 6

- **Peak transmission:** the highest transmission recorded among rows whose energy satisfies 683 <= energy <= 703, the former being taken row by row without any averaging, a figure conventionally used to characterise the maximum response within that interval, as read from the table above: 33.1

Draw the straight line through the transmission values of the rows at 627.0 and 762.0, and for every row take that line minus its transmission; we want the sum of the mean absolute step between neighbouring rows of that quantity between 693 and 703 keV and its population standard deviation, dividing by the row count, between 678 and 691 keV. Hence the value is 1.16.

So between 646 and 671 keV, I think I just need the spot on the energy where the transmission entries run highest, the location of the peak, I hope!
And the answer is 667.0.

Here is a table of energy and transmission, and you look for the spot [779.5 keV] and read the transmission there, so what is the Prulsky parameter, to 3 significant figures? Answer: 29.7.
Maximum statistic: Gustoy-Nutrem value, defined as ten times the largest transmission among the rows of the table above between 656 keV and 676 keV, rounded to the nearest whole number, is 343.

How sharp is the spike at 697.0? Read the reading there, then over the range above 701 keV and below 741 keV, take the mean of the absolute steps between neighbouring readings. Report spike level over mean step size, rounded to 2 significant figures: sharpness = 24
